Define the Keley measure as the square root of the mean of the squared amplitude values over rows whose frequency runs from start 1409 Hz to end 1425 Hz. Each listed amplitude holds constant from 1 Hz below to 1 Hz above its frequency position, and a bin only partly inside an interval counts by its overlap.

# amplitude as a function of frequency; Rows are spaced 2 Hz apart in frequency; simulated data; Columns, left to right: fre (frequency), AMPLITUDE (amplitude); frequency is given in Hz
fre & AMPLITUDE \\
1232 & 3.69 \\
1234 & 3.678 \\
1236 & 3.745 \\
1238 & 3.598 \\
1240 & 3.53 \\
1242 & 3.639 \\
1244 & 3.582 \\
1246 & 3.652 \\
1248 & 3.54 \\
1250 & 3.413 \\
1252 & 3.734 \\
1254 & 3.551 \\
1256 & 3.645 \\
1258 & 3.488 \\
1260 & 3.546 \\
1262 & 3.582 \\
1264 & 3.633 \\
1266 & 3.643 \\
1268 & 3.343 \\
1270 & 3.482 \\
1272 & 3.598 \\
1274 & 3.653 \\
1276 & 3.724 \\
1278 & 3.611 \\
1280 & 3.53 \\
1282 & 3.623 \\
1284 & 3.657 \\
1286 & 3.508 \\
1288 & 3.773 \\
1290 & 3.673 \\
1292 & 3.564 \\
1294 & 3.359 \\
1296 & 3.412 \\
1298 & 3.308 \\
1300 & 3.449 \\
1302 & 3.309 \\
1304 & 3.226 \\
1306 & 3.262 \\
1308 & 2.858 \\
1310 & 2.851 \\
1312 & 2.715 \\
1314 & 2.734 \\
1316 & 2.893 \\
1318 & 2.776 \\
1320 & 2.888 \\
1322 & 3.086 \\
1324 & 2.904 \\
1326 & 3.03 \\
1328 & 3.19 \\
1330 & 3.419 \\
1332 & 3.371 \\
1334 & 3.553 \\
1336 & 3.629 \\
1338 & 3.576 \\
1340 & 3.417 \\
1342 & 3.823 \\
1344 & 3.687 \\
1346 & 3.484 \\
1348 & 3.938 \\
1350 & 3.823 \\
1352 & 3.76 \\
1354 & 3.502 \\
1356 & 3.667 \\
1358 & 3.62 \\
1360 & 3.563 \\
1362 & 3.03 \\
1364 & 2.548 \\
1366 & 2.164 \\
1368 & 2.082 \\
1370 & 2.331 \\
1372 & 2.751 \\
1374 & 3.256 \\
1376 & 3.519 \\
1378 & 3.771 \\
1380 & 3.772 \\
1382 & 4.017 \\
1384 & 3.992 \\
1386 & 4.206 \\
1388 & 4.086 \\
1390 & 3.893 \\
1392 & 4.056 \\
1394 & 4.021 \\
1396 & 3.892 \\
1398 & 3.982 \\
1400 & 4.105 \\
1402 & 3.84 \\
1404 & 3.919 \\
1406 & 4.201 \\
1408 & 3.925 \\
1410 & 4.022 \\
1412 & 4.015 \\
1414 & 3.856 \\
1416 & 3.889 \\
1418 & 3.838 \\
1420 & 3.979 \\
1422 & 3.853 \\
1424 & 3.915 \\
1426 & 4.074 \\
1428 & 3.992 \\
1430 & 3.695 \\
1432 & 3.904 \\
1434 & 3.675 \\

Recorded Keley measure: 3.9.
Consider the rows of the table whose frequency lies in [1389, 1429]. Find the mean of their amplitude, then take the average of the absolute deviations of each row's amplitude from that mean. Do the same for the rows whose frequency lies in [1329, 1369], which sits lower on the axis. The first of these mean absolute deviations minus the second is -0.29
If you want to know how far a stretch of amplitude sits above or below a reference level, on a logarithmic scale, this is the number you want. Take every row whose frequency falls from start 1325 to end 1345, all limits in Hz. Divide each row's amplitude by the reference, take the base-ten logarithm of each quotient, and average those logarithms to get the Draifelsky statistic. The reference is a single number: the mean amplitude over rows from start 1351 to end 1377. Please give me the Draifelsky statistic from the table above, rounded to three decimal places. 0.053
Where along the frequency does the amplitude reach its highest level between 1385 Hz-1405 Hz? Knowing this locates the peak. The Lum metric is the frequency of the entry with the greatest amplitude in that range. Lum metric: 1386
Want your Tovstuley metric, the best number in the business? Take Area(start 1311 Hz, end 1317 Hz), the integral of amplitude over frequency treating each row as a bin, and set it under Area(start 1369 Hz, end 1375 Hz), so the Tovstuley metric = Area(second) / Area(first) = 1.00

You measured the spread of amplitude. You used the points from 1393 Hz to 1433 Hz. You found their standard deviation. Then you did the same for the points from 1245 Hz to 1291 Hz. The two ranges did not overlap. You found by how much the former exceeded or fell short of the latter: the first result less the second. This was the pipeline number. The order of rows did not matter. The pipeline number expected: 0.01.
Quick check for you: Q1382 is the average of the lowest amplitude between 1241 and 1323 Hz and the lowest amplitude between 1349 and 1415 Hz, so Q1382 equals 2.4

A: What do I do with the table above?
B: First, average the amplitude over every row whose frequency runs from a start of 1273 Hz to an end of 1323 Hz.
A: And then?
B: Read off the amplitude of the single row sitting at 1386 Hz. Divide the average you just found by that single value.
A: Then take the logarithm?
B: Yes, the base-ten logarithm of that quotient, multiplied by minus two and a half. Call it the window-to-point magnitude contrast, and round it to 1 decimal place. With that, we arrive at 0.3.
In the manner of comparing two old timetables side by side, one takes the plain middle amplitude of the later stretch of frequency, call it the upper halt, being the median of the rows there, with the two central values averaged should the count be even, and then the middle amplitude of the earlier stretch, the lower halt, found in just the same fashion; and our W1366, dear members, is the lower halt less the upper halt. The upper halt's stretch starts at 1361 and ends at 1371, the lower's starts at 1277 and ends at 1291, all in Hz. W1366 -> 1.29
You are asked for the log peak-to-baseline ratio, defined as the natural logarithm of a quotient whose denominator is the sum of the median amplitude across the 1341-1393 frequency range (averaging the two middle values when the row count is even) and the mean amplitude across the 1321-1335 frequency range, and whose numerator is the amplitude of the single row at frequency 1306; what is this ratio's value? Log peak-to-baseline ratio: -0.75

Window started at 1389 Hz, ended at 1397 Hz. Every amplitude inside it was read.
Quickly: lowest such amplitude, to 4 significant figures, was 3.892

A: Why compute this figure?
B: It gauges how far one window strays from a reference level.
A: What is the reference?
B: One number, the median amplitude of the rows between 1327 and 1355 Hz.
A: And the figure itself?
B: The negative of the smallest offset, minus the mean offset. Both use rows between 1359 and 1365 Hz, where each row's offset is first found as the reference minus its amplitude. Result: -0.5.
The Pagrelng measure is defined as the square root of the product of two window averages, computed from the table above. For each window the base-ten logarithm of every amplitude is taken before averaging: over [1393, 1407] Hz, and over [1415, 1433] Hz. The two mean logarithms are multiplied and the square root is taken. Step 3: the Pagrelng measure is 0.596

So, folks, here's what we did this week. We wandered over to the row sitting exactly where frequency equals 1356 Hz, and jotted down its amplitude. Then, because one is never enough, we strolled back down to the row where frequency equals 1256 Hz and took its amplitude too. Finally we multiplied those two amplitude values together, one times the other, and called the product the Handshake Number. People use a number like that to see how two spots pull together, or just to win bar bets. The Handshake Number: 13.4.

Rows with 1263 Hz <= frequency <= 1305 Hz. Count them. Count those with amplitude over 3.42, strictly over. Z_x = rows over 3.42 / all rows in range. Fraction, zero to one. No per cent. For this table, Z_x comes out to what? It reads 0.71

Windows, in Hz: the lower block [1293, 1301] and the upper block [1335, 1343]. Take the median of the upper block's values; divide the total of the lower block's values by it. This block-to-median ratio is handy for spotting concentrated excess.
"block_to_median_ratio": 3.76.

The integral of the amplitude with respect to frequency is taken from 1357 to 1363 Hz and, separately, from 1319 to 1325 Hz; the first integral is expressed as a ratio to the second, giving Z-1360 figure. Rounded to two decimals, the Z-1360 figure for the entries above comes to 1.15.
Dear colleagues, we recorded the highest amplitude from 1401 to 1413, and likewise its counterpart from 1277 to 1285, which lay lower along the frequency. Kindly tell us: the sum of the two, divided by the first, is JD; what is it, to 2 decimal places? 1.87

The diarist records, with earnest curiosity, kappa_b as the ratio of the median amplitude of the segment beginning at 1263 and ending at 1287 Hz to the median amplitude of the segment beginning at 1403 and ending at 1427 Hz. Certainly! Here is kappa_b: 0.92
